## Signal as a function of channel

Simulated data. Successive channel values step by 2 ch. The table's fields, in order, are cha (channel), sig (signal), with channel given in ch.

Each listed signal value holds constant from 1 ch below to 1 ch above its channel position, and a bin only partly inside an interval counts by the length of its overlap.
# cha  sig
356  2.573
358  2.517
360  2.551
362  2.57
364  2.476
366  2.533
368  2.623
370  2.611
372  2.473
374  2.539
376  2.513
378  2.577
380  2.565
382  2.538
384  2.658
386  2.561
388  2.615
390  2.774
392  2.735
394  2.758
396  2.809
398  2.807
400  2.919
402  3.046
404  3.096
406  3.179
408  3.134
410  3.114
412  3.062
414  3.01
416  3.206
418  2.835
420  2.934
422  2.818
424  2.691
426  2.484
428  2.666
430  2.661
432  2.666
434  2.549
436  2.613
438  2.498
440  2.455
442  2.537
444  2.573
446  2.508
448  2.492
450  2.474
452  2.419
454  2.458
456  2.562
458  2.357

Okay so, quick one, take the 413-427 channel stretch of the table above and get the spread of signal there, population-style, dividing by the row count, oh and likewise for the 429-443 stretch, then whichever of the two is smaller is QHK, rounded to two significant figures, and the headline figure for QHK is 0.075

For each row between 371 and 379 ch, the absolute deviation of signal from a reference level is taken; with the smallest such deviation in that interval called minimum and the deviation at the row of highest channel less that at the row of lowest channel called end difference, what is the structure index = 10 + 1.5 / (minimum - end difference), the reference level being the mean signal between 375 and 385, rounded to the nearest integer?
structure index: 25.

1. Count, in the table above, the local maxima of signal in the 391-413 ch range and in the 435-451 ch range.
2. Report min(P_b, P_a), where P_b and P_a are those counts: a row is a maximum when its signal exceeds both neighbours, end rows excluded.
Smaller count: 1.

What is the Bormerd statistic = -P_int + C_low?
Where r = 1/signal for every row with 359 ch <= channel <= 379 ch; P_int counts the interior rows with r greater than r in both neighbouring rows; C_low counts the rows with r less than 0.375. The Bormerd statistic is -3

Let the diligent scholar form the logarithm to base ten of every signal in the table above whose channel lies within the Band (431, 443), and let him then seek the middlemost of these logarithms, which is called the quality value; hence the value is 0.405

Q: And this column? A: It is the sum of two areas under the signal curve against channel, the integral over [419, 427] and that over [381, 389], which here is 42.6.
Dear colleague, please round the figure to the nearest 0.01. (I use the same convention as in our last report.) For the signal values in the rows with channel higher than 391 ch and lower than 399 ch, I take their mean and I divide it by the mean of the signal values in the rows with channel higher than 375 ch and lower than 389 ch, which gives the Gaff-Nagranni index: 1.08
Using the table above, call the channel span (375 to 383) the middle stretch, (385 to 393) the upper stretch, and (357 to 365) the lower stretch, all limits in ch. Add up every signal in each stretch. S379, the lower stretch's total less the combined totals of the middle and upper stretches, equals -10.8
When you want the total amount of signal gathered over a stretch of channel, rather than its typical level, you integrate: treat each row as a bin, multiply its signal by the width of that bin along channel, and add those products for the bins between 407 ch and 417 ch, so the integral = 31.1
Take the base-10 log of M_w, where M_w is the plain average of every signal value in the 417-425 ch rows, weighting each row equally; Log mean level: 0.45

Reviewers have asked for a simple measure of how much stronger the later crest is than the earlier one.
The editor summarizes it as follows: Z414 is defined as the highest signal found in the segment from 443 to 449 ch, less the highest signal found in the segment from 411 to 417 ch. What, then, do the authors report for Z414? -0.633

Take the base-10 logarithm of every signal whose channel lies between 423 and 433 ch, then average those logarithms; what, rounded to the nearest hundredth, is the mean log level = 0.42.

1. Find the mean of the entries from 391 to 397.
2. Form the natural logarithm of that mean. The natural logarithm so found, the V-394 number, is 1.02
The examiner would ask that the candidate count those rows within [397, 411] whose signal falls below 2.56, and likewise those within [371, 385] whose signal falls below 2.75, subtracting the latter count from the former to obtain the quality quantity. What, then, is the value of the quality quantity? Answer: -7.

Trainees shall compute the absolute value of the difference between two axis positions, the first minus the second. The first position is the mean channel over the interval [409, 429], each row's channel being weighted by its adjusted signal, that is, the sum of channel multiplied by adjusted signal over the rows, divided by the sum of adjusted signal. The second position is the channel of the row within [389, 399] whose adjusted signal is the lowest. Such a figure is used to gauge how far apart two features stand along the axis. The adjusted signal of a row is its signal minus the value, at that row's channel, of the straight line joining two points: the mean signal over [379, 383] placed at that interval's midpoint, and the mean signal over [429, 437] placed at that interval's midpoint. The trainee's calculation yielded 23.0 ch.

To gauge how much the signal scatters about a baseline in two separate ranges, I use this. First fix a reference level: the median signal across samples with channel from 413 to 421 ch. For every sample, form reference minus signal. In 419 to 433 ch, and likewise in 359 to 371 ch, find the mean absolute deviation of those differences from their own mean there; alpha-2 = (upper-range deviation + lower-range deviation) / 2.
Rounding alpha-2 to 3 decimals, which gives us 0.070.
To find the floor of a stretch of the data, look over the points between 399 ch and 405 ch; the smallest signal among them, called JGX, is 2.919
